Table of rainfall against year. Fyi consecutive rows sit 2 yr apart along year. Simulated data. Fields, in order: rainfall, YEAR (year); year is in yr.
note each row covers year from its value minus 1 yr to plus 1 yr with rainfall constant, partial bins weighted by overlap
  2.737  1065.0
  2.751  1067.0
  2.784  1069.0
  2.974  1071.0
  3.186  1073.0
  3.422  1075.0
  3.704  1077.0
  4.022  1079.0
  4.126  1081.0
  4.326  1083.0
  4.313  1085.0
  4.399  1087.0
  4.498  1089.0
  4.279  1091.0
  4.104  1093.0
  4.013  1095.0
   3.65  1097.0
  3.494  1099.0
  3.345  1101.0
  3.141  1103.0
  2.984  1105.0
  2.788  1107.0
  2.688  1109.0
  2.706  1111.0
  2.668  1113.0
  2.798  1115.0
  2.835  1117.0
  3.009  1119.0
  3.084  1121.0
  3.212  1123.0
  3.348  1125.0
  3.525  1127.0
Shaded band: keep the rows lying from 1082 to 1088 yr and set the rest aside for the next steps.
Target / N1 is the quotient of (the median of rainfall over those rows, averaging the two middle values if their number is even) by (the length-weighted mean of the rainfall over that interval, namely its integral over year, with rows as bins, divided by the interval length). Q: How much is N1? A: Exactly 1.00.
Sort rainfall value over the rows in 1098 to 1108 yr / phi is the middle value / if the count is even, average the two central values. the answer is 3.1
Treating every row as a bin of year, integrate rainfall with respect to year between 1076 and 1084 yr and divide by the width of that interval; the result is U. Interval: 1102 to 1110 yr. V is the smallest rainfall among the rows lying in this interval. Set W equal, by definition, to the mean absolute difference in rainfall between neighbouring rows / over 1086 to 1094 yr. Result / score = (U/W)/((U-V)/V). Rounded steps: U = 4.0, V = 2.688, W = 0.164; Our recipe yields 49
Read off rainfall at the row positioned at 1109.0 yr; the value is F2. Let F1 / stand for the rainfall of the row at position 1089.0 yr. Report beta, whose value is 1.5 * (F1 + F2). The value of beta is 10.8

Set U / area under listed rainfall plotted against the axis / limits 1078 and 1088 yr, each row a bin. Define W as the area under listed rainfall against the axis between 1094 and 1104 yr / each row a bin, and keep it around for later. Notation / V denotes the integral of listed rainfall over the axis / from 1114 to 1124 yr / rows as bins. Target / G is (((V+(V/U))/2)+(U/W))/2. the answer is 8.2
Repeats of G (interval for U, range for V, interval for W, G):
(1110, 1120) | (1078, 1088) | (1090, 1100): 11.3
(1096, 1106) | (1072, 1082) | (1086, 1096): 9.9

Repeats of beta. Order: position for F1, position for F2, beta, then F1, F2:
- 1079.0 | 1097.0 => 11.5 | 4.022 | 3.65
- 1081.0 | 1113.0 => 10.2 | 4.126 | 2.668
